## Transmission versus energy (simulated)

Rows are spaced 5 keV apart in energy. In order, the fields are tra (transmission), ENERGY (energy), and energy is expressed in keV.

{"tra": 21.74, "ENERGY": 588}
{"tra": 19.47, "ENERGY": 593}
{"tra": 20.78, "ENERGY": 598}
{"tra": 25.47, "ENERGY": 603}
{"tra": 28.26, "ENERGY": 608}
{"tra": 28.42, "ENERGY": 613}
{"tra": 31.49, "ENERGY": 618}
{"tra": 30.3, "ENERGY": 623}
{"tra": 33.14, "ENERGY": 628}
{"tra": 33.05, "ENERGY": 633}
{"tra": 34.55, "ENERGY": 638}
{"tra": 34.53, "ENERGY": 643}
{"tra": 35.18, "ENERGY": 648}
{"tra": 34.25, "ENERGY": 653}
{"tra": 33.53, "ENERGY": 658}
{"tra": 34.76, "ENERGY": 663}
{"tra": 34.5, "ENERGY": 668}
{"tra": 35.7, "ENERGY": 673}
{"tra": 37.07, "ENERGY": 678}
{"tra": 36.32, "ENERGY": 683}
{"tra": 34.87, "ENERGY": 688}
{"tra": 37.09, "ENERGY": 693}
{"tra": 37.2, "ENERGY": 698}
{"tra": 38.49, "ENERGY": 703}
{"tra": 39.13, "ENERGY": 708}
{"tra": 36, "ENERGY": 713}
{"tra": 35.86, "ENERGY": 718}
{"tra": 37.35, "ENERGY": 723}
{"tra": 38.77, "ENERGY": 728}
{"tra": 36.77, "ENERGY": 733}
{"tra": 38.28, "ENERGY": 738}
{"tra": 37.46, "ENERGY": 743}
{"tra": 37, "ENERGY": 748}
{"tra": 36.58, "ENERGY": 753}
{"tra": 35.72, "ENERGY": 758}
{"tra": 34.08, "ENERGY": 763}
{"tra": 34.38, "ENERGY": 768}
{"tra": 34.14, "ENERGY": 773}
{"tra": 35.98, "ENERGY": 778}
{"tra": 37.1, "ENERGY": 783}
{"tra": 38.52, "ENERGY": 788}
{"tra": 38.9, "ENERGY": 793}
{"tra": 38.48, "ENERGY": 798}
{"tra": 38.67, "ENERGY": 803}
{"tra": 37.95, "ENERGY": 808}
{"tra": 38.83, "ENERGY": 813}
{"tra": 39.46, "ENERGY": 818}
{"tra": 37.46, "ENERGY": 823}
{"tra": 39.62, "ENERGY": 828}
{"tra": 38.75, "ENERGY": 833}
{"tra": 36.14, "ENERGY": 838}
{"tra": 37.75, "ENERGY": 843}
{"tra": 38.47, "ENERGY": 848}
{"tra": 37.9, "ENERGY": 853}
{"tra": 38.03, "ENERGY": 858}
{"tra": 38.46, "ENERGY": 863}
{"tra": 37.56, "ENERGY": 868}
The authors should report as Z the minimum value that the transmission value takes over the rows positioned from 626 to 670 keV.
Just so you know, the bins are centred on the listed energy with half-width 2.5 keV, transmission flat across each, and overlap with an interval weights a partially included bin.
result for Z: 33.05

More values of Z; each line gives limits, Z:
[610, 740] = 28.42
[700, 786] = 34.08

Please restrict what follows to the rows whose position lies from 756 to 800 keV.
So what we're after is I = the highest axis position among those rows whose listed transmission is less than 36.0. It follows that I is 778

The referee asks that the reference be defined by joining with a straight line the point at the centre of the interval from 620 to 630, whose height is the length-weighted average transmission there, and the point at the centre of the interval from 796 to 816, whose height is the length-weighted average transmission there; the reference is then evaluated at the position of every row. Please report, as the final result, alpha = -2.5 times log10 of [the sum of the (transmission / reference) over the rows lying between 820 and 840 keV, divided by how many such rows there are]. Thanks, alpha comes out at 0.04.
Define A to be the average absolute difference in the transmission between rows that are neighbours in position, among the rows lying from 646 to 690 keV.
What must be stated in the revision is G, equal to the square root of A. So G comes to 0.99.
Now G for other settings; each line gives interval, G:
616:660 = 1.00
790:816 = 0.74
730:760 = 0.90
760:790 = 0.99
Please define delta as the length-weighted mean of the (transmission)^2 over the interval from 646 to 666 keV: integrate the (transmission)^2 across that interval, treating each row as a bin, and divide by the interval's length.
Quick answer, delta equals 1185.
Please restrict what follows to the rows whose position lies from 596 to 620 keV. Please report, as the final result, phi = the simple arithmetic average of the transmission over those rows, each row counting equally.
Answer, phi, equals 26.9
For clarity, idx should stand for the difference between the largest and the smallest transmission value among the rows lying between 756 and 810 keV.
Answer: 4.8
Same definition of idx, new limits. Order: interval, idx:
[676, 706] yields 3.6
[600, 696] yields 11.6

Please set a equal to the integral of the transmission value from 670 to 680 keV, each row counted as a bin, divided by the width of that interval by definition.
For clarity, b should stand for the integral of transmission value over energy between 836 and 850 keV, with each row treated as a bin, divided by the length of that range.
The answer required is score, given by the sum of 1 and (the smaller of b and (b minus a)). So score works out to 2.2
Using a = 36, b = 37.5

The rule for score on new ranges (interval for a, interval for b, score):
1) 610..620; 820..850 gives 9.3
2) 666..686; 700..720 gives 2.5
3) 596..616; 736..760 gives 12.0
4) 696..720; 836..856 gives 1.2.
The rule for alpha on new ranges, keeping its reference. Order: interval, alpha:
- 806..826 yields 0.01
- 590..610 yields 0.29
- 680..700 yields -0.07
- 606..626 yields 0.06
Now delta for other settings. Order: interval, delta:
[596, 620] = 737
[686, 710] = 1399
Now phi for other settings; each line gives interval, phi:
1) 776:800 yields 37.8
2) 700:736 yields 37.5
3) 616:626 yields 30.9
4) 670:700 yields 36.4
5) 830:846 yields 37.5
